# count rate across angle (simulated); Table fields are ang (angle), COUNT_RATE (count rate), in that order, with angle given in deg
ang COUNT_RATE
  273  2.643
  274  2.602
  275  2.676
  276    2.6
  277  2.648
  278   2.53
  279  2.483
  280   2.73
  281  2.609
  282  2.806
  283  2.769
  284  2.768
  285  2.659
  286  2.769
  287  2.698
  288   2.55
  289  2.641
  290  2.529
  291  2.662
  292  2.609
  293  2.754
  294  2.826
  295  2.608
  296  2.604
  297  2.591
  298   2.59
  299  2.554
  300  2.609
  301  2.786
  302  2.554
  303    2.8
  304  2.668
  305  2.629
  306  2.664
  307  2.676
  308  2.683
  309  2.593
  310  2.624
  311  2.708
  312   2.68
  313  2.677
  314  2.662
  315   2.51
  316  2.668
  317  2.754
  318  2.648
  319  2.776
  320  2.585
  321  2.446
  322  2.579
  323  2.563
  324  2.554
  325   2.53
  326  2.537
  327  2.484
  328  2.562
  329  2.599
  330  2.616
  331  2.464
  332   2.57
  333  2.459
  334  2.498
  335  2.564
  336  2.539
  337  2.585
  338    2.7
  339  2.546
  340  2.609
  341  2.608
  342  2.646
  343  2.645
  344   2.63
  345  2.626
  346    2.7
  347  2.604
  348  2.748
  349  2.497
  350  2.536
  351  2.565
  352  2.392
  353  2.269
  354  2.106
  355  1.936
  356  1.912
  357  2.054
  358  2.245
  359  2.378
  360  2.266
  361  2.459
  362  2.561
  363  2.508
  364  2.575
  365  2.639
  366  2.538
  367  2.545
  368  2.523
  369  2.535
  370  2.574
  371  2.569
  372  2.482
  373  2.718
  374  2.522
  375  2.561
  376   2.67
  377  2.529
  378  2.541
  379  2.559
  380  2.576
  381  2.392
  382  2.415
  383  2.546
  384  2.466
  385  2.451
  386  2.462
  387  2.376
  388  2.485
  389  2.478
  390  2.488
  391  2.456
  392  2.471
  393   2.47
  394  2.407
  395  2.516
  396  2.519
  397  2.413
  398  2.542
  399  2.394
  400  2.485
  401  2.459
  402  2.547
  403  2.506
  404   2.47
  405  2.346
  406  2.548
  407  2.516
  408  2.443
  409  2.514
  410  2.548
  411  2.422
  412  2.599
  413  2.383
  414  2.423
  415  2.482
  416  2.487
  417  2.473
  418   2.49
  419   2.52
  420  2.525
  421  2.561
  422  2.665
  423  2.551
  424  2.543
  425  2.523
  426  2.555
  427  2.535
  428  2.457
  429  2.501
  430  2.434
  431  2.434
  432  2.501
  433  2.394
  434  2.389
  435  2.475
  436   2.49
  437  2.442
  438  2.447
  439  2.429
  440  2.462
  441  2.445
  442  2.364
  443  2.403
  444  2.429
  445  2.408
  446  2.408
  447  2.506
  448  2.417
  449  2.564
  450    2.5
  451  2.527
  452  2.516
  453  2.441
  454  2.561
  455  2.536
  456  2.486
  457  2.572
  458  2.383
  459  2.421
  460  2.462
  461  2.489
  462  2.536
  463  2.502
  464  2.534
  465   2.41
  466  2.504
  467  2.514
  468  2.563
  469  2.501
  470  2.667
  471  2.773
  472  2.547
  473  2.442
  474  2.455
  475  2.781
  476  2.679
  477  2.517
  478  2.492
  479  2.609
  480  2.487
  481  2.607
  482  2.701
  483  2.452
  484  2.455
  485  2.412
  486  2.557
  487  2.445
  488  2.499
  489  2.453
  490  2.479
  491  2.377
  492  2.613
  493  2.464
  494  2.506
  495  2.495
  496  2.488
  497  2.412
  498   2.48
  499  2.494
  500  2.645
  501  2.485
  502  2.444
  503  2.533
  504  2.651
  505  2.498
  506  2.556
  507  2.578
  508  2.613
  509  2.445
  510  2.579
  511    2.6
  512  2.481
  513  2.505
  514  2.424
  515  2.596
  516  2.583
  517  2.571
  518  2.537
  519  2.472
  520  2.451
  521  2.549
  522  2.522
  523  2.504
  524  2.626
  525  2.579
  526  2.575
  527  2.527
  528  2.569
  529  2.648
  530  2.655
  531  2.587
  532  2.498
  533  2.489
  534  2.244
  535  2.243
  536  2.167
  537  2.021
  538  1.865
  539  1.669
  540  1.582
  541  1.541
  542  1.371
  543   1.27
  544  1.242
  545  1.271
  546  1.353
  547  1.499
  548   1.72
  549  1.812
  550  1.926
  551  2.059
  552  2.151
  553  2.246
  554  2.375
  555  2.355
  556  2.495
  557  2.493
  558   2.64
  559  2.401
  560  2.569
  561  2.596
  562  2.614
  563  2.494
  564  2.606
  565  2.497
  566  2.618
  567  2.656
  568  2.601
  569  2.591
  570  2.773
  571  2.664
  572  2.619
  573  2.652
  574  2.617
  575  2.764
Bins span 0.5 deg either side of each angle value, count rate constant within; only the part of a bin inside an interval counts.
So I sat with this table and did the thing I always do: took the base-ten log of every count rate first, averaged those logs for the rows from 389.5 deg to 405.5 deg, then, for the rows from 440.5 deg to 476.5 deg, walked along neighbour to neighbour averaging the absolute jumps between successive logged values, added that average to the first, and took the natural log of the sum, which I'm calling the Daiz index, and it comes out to -0.90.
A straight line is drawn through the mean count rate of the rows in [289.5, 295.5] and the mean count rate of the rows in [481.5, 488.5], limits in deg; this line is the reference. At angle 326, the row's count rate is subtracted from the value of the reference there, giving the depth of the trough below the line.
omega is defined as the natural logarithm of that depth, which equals -2.3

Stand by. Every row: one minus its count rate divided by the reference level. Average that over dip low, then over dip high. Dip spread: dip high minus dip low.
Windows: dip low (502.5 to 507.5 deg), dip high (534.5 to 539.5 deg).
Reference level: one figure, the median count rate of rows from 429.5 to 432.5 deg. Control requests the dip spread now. 0.23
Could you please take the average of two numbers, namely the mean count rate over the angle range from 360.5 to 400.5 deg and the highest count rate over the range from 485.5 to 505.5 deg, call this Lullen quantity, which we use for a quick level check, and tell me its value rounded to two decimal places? 2.58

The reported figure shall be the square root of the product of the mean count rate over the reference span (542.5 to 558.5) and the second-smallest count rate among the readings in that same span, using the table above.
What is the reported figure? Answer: 1.6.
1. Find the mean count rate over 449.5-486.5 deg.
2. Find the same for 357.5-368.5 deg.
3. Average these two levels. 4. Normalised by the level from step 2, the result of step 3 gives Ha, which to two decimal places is 1.01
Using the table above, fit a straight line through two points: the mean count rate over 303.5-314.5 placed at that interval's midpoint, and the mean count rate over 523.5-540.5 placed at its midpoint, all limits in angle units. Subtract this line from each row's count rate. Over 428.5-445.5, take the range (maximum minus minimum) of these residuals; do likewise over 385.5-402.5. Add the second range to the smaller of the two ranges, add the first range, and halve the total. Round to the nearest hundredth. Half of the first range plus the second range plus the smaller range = 0.22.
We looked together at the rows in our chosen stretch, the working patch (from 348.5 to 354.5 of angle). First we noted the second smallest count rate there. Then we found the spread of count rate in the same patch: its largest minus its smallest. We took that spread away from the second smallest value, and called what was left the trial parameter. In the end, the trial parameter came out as 1.8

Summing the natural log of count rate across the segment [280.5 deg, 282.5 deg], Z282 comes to 2.0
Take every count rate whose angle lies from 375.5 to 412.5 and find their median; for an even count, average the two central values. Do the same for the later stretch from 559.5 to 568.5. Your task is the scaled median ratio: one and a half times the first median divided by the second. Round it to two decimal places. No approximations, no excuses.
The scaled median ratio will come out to 1.43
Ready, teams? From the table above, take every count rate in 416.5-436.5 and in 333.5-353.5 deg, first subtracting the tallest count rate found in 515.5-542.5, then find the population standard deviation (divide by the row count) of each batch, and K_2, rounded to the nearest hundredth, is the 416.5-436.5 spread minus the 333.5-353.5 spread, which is -0.04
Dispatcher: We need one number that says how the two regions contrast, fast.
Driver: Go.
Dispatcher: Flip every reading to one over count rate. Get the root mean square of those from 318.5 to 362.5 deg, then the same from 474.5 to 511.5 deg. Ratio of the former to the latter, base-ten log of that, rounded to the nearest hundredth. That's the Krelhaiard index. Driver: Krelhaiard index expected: 0.01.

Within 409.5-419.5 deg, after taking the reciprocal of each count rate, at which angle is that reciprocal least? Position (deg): 412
